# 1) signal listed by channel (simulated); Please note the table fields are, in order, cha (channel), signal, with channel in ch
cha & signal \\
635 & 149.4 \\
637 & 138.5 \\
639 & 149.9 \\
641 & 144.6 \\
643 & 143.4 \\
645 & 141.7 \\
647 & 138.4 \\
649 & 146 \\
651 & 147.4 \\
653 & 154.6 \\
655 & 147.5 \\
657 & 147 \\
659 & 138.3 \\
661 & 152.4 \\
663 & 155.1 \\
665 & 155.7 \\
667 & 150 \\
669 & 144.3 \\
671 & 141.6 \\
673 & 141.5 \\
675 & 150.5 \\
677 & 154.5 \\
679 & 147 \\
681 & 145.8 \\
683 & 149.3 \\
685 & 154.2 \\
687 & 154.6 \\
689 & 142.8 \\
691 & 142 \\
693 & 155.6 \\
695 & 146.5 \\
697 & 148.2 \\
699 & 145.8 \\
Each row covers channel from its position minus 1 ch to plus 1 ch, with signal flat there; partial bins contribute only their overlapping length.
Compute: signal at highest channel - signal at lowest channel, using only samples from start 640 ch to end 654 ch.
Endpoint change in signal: 10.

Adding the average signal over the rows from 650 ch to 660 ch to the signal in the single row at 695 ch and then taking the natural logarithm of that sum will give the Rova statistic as 5.682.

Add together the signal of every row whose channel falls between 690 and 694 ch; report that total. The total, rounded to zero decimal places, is 298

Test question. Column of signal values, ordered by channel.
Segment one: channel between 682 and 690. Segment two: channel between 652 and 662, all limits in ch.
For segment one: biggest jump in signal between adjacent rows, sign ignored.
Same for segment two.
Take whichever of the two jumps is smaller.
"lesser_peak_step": 12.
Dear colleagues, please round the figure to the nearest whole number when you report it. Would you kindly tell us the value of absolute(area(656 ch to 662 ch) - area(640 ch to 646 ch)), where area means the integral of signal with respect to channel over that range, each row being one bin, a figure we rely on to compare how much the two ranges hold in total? 16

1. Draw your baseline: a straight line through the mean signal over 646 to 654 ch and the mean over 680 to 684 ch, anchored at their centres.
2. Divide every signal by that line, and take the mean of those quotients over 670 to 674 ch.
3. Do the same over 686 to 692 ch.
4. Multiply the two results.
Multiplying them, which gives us 0.95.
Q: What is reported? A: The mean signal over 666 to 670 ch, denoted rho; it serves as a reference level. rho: 147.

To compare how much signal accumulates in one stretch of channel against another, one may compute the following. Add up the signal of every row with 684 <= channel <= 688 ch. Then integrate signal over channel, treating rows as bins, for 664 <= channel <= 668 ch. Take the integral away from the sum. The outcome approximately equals -303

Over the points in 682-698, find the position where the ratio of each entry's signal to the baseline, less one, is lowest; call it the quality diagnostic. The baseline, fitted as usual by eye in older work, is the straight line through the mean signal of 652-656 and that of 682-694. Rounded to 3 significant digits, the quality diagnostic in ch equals 691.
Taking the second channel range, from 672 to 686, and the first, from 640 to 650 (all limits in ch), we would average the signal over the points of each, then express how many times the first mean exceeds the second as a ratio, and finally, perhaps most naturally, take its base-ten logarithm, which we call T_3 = -0.018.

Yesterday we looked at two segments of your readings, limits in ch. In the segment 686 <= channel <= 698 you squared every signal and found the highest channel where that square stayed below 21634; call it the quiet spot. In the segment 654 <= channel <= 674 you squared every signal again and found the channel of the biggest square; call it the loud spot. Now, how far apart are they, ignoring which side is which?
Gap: 30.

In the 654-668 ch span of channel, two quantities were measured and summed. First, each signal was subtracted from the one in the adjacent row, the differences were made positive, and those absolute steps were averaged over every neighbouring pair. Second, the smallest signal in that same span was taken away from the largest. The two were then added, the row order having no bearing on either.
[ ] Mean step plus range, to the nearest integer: 23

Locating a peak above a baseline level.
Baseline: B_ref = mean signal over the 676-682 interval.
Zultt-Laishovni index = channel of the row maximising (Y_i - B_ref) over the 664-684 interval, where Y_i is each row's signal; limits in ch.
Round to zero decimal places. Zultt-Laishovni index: 665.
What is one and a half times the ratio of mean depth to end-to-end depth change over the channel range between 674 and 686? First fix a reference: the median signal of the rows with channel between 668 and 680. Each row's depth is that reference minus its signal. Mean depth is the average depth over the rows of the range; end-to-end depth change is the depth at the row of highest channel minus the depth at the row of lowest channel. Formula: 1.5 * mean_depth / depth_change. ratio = 1.9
